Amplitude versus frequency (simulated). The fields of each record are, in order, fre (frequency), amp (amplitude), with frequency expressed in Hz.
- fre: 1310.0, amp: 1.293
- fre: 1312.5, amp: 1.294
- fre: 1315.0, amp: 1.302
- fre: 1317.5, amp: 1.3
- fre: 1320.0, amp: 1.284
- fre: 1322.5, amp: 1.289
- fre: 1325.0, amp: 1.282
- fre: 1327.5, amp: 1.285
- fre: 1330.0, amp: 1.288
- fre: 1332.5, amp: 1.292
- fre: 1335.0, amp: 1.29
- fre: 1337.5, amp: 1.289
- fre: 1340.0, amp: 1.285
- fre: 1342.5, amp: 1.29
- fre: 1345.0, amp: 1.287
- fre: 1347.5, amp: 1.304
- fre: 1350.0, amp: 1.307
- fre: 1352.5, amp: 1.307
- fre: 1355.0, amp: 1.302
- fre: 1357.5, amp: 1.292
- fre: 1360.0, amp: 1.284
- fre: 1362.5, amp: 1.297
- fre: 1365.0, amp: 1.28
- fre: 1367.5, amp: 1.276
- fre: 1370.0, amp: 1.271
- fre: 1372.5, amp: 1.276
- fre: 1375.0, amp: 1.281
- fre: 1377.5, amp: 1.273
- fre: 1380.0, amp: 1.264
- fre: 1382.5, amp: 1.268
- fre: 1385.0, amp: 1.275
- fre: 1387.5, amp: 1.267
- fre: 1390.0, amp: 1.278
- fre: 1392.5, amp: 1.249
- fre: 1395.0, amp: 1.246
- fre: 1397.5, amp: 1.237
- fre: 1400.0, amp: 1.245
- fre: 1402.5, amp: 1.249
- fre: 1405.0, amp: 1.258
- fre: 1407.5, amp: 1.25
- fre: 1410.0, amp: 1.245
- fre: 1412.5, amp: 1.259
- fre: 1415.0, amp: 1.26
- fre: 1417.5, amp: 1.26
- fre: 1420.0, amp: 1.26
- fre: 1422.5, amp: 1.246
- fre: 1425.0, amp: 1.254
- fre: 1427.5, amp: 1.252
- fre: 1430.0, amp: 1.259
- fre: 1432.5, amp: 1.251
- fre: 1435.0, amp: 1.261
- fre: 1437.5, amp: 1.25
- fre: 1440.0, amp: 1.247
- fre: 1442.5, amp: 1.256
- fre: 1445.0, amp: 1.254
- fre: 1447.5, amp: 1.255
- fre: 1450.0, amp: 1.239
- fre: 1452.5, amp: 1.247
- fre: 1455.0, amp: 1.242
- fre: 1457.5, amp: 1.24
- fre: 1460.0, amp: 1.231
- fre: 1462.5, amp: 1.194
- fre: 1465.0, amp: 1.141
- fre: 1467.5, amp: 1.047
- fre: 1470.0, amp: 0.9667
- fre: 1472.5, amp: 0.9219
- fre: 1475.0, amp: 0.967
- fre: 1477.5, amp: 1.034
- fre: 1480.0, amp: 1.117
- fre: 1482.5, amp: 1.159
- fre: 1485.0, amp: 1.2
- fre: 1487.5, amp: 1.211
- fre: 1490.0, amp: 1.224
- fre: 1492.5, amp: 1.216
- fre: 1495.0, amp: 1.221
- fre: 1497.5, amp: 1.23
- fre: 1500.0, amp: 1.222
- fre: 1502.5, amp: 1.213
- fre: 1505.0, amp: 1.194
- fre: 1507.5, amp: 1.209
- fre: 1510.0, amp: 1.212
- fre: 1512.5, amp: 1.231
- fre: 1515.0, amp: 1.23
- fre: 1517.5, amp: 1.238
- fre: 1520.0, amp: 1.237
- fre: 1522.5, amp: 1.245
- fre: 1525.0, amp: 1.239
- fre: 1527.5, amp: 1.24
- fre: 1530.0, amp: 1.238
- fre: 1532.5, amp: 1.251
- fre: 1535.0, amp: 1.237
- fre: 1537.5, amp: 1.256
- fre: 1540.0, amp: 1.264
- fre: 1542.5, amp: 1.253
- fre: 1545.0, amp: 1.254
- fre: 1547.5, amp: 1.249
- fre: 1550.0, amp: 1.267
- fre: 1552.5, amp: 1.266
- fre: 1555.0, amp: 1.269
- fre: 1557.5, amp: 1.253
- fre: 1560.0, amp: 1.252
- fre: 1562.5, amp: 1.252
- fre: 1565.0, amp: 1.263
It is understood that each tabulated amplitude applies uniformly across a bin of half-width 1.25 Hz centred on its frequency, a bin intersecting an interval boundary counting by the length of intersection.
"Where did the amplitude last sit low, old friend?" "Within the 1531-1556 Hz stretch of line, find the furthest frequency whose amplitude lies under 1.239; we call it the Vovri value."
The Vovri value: 1535.0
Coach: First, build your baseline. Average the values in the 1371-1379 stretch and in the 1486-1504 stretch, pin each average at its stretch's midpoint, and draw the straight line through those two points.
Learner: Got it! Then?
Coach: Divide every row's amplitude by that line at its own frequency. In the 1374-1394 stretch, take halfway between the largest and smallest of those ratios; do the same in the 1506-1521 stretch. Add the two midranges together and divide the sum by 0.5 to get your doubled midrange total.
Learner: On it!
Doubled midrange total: 4.01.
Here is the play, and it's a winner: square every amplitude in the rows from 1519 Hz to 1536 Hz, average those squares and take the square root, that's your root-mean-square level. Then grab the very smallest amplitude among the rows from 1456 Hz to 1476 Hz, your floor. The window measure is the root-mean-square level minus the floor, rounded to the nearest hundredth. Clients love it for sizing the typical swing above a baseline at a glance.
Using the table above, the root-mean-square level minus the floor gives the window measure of 0.32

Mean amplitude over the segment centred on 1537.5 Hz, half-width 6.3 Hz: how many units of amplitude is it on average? 1.25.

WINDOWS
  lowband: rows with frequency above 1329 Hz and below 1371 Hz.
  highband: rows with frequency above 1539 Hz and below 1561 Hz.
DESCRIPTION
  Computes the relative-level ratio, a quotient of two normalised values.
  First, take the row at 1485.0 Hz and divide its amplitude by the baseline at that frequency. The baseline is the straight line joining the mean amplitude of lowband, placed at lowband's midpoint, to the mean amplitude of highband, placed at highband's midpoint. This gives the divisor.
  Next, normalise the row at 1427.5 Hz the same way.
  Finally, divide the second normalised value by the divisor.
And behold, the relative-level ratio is 1.04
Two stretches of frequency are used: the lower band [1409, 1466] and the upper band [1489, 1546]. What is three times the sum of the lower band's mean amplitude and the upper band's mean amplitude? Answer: 7.43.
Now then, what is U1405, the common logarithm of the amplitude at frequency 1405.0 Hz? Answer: 0.100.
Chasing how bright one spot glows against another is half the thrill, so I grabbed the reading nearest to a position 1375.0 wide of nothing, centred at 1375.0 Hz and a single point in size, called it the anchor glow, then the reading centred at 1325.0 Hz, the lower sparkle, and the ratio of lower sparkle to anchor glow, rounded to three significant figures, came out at 1.00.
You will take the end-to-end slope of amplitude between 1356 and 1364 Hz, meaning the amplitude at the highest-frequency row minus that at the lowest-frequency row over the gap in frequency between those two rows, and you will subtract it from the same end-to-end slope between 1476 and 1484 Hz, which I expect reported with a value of 0.024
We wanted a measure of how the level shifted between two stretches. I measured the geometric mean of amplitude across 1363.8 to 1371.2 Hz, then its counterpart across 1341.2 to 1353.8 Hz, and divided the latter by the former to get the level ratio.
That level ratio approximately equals 1.02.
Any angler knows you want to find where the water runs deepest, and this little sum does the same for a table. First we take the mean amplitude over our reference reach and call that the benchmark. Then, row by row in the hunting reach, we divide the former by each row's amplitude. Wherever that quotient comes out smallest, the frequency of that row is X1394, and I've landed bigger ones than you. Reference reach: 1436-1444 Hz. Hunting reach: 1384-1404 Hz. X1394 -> 1390.0 Hz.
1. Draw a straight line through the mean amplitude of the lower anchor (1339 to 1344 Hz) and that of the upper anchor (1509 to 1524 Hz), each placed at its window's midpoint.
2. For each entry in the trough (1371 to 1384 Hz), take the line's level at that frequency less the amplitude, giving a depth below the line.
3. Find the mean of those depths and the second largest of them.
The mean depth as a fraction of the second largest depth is 0.6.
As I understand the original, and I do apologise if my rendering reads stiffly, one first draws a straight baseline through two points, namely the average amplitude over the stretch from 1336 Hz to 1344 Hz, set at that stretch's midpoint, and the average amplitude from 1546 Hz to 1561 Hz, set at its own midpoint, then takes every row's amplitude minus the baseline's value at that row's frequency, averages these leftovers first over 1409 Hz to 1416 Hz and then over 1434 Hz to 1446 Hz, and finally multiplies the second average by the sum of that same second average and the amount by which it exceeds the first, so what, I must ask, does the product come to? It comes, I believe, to 0.0004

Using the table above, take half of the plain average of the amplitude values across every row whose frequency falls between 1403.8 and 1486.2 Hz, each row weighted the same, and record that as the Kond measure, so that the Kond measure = 0.599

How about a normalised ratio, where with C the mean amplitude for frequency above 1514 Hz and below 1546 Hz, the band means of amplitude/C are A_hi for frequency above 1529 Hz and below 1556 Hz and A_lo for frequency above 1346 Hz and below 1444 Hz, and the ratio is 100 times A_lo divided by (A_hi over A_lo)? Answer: 103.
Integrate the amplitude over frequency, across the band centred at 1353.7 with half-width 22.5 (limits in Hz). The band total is 58.0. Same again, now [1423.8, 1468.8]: 55.3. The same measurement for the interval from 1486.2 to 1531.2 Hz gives 55.1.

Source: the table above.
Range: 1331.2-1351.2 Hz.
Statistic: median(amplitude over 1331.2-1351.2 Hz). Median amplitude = 1.29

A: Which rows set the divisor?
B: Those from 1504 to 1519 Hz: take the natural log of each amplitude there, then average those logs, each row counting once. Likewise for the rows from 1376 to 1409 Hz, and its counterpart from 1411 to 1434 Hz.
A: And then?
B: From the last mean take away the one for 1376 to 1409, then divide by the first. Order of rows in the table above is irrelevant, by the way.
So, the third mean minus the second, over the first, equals 0.0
